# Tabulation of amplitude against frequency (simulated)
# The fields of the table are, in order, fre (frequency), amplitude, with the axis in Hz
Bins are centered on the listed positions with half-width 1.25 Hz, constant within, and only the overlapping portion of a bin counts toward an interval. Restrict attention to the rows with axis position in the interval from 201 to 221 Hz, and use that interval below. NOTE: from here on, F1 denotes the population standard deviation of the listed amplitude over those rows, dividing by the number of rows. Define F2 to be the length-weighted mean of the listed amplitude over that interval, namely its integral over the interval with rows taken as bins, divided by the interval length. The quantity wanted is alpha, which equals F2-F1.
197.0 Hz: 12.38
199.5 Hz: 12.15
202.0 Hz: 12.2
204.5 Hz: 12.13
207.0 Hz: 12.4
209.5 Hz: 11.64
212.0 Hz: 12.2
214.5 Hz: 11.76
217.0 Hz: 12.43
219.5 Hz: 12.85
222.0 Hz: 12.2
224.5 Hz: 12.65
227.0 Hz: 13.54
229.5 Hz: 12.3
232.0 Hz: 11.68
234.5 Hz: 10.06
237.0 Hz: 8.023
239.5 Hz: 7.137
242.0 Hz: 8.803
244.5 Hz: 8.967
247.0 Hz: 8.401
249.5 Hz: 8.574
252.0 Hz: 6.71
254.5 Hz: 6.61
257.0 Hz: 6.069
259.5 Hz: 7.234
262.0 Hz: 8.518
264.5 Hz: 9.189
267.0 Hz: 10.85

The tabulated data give 11.8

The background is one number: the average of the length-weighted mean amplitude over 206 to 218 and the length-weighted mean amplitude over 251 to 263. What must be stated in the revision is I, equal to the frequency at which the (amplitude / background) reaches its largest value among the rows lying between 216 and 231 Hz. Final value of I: 227.0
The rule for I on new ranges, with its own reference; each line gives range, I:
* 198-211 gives 207.0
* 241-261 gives 244.5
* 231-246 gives 232.0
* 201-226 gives 219.5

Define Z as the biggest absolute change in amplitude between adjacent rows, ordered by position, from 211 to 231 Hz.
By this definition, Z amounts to 1.2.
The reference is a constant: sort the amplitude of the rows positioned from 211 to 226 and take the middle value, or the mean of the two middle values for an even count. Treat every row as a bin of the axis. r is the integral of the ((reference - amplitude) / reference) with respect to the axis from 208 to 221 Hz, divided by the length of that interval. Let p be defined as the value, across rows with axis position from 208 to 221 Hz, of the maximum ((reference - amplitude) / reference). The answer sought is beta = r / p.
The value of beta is 0.2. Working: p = 0.1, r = 0.01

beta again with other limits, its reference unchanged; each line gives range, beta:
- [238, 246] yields 0.8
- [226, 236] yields 0.2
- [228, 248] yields 0.5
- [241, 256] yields 0.8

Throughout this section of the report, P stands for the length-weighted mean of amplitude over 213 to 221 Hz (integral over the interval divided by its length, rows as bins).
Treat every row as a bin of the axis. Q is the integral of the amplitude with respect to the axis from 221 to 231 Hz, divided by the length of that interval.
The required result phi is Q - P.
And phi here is 0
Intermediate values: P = 12.3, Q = 12.7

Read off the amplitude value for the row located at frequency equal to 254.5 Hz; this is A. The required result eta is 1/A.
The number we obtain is 0.15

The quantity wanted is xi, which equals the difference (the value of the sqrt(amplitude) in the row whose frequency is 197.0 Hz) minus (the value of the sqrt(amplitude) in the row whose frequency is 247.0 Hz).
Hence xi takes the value 0.62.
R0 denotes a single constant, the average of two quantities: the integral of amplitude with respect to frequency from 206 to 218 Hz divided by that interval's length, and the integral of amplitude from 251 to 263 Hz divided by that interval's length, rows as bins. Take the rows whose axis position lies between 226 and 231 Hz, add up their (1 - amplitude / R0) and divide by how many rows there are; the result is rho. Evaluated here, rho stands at -0.35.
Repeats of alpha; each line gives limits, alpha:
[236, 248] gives 7.6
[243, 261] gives 6.5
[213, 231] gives 12.0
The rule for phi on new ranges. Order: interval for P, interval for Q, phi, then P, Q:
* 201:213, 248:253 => -4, 12.1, 7.7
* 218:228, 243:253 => -5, 12.8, 8.2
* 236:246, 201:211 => 4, 8.2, 12.1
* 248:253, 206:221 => 4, 7.7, 12.2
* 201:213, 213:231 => 0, 12.1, 12.5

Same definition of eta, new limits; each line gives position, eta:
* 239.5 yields 0.14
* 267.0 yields 0.09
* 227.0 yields 0.07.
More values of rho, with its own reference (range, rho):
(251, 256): 0.30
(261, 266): 0.07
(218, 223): -0.31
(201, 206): -0.28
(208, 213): -0.25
